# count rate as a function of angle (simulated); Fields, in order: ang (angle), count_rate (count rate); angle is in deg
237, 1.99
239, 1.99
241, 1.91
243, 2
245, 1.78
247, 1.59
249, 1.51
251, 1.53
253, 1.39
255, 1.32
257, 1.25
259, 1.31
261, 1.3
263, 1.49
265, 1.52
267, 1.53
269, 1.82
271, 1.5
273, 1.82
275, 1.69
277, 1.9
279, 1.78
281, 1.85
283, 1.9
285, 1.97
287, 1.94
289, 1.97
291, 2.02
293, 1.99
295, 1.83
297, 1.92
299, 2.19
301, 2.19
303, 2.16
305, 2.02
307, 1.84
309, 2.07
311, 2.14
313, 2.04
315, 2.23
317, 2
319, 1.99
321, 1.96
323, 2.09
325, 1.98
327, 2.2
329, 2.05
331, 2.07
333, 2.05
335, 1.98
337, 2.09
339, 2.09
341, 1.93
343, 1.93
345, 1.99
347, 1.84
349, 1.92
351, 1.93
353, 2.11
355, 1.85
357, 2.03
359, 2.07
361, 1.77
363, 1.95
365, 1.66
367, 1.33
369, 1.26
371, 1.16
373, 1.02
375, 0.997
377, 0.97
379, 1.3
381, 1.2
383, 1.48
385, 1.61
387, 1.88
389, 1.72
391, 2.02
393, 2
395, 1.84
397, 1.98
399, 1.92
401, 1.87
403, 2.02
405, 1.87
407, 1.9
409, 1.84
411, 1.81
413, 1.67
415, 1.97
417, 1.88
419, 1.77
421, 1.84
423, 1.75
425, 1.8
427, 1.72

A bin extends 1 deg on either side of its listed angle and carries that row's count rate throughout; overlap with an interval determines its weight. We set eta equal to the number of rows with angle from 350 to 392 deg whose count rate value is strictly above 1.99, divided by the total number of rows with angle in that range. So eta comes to 0.19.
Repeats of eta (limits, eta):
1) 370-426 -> 0.11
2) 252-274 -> 0.00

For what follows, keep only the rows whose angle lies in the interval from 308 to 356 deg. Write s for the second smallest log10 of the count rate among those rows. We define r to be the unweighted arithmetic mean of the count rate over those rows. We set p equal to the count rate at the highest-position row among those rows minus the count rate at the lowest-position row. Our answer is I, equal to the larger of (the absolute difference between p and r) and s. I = 2.24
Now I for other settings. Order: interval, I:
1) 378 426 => 1.29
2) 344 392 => 1.60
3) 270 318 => 1.46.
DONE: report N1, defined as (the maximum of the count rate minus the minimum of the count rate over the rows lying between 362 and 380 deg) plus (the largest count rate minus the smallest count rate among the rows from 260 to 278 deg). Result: 1.6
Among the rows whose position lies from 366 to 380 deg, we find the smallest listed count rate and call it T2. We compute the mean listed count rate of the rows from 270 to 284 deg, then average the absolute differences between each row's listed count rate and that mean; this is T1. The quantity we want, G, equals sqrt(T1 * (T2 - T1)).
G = 0.30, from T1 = 0.10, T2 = 0.97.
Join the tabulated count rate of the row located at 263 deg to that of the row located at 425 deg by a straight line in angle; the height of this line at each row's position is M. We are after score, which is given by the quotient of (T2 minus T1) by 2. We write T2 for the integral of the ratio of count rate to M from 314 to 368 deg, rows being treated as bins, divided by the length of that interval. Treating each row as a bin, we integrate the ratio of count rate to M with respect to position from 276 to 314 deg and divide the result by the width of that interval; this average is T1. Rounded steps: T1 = 1.28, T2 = 1.20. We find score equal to -0.04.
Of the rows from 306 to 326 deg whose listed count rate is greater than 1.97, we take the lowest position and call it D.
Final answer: 309 deg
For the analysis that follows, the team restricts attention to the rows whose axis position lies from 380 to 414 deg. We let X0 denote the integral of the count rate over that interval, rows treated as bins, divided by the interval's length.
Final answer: 1.80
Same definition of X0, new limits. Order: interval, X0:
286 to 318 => 2.03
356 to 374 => 1.58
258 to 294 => 1.74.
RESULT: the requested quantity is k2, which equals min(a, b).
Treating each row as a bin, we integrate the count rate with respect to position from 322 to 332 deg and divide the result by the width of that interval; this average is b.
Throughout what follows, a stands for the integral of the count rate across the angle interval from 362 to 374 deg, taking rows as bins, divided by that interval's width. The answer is 1.4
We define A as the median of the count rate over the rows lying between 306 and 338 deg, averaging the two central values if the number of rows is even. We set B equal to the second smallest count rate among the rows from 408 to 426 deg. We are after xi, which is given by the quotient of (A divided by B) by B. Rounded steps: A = 2.05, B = 1.75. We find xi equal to 0.7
